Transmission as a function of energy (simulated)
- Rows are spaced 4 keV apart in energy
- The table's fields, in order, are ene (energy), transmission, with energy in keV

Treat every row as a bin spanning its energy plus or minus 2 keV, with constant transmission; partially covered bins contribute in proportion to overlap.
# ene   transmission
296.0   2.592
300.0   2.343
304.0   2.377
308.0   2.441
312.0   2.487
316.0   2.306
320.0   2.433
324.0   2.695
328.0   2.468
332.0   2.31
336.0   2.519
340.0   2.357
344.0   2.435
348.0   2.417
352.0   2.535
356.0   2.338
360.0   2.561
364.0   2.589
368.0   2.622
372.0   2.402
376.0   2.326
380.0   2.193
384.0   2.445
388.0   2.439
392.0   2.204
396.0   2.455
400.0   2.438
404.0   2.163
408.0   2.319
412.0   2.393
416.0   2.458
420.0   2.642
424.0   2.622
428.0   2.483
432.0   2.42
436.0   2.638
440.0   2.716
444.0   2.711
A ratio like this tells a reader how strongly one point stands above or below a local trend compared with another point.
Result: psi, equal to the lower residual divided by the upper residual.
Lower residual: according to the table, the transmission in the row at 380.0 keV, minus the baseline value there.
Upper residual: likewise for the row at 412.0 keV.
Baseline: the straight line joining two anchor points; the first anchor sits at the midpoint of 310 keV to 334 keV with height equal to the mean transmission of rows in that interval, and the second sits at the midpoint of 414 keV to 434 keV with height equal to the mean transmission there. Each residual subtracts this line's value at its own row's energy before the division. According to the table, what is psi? 2.4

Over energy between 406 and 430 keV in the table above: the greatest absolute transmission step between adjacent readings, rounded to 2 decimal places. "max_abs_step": 0.18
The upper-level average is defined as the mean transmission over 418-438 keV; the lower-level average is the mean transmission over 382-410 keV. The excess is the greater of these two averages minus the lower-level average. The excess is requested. 0.21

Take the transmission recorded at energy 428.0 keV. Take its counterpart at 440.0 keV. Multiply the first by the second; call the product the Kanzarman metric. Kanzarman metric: 6.7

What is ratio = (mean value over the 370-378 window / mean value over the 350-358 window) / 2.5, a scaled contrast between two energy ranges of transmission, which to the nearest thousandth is 0.388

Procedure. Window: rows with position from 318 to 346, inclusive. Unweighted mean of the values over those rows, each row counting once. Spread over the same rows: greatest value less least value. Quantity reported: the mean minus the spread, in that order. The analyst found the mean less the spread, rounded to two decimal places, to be 2.07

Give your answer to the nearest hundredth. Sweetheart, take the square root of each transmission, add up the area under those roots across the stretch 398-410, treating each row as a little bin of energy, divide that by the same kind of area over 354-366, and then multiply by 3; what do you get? 2.88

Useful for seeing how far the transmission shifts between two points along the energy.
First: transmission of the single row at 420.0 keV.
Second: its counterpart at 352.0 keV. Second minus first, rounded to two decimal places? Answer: -0.11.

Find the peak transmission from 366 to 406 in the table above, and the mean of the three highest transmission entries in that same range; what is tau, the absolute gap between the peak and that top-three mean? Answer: 0.11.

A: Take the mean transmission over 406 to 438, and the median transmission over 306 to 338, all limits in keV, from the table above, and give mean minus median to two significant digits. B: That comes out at 0.042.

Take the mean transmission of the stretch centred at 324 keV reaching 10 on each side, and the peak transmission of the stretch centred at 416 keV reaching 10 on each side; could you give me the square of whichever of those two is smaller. 5.97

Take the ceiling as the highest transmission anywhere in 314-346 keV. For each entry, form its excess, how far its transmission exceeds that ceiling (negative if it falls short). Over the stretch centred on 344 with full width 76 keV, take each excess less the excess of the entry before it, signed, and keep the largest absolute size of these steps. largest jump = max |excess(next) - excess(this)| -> 0.262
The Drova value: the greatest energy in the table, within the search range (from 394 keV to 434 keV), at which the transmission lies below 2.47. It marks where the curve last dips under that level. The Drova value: 432.0 keV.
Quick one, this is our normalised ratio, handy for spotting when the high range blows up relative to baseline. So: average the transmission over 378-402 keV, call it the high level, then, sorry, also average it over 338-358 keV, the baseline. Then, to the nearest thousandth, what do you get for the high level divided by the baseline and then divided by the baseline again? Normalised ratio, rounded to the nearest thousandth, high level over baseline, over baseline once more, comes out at 0.405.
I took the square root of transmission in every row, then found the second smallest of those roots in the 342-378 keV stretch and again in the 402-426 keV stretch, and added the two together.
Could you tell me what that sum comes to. 3.05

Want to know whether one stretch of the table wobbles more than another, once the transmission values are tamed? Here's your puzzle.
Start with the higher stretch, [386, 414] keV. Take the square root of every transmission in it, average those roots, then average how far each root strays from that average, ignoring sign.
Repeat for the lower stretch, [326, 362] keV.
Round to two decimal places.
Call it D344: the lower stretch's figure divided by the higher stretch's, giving 0.72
